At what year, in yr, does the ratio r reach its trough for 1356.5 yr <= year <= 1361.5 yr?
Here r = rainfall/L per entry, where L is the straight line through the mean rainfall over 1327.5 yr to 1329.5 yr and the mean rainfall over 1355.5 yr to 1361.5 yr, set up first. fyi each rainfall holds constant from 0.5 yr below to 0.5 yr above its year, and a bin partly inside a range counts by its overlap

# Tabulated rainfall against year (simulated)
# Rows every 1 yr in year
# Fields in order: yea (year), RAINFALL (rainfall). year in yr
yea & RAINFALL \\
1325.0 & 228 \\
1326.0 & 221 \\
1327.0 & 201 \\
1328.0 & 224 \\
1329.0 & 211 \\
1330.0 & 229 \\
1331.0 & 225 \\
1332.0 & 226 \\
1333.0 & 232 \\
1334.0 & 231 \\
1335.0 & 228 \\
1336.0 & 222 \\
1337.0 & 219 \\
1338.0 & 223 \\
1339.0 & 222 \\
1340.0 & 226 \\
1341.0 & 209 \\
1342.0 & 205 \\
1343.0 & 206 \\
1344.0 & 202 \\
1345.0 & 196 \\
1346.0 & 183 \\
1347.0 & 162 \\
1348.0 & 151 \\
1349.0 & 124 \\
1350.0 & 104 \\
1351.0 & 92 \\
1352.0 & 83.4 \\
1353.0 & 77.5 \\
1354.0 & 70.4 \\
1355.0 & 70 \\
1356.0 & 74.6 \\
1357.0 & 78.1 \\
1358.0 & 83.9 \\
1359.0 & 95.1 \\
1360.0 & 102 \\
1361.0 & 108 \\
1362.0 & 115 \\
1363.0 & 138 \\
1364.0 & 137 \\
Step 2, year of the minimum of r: 1357.0 yr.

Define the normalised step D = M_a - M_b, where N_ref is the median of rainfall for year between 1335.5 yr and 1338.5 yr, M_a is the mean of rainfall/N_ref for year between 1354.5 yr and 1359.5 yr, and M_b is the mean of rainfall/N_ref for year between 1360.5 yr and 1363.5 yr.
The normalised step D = -0.2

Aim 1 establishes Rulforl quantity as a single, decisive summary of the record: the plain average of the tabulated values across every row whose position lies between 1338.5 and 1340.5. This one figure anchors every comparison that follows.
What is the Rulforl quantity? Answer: 224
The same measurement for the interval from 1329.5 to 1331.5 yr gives 227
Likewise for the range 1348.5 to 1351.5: 107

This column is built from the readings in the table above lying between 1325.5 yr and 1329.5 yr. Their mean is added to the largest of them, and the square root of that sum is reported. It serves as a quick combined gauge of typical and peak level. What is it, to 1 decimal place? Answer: 20.9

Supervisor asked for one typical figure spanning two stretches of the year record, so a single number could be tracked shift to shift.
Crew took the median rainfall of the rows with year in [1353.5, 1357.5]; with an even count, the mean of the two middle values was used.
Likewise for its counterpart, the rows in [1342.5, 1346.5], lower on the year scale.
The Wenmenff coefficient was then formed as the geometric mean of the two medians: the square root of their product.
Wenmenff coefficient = 120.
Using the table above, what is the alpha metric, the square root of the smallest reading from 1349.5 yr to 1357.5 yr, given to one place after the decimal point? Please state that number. 8.4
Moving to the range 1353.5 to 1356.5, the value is 8.4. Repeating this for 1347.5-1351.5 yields 9.6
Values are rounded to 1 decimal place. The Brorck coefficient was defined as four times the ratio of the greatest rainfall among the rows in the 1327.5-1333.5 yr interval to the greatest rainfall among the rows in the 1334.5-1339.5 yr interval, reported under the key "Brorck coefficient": 4.1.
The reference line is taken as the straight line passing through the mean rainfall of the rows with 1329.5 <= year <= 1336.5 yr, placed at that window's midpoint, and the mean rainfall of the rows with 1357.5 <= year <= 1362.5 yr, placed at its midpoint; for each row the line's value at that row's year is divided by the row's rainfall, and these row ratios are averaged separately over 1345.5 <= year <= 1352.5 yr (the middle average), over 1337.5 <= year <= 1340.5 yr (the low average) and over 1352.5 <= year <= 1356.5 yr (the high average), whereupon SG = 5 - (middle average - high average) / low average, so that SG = 5.5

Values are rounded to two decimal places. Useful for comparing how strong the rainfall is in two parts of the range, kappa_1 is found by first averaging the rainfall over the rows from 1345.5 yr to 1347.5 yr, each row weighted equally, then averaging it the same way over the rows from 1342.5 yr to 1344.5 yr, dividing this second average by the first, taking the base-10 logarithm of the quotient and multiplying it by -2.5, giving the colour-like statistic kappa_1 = -0.18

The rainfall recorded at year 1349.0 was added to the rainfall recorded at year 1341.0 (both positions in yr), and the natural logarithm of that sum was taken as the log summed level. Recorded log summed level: 5.8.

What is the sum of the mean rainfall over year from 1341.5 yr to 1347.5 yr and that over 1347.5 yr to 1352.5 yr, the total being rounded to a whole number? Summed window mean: 303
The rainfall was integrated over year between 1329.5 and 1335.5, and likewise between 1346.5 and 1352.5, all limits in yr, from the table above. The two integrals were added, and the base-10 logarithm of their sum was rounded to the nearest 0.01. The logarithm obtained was 3.32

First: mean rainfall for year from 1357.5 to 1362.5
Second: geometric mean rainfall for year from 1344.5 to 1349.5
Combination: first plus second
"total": 262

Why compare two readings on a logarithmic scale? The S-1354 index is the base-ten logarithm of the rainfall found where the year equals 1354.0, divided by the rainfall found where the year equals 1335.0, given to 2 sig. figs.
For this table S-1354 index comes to -0.51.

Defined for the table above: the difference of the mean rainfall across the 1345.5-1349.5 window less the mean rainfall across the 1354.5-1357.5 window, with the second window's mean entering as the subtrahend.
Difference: 81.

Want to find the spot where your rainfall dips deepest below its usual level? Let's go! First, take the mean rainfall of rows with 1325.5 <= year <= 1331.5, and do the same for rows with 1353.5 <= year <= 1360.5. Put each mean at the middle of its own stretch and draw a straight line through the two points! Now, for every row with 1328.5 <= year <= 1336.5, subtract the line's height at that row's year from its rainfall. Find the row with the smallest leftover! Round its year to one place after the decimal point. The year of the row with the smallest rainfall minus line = 1329.0 yr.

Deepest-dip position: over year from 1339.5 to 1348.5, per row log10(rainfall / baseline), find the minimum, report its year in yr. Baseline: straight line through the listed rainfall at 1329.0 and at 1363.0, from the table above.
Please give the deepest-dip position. 1348.0 yr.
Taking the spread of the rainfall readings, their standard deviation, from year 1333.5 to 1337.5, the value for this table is 5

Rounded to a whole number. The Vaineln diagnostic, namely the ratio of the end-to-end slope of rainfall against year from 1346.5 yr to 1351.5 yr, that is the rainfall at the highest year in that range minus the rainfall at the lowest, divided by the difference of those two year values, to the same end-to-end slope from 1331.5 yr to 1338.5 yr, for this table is 35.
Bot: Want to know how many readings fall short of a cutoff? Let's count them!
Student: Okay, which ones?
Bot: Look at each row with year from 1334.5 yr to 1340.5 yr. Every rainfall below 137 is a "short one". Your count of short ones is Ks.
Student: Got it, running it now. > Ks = 0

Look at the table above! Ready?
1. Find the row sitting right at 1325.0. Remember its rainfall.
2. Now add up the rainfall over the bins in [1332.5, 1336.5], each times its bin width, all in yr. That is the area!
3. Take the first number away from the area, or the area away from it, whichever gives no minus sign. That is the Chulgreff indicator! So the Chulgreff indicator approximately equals 685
